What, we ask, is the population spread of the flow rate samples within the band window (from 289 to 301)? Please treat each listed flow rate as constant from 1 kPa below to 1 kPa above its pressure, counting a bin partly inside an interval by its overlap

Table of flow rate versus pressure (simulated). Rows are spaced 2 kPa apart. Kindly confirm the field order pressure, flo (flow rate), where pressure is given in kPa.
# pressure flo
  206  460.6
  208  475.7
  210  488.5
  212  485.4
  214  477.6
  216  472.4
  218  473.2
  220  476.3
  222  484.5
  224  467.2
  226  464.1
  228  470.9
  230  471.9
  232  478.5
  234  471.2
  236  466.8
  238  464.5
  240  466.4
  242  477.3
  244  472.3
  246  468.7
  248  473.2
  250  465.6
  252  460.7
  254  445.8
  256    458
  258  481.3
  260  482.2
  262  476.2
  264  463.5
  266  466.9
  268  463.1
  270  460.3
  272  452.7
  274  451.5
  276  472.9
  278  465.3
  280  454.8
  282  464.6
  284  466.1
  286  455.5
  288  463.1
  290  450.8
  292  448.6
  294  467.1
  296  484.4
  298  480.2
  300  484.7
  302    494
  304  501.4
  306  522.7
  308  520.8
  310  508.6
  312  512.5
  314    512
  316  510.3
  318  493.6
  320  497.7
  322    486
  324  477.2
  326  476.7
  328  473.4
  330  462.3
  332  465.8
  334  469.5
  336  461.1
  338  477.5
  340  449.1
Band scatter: 15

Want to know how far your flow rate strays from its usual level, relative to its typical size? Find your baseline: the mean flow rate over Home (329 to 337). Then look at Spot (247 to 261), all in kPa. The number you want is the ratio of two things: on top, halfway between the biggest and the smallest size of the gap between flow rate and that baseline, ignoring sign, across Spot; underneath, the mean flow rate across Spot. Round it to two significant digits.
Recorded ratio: 0.021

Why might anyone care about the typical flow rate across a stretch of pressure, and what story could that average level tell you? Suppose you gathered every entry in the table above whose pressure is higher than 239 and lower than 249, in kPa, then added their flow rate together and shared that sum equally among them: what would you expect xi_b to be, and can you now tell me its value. 472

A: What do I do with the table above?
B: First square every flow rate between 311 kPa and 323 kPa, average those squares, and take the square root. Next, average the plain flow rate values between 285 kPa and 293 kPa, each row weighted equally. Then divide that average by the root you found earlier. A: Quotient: 0.91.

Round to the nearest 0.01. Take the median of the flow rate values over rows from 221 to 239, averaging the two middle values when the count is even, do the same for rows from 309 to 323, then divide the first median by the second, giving 0.93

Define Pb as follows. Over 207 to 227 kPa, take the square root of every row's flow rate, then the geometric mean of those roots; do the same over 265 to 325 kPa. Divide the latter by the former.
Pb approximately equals 1.00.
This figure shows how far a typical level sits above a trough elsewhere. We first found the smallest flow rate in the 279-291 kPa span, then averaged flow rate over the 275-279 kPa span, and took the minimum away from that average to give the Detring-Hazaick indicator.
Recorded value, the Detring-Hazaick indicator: 18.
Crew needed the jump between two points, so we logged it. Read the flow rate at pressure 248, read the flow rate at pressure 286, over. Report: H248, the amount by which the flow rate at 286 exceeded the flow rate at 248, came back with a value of -18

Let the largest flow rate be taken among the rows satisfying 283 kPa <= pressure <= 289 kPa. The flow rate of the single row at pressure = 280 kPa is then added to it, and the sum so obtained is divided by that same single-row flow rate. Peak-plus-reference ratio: 2.02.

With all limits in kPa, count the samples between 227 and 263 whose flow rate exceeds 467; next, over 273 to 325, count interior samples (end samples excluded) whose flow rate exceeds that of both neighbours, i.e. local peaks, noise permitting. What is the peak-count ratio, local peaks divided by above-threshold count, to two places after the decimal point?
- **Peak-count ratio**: 0.64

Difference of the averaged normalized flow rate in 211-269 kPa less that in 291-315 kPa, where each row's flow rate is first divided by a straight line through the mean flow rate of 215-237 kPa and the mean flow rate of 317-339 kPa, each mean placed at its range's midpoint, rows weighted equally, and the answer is -0.05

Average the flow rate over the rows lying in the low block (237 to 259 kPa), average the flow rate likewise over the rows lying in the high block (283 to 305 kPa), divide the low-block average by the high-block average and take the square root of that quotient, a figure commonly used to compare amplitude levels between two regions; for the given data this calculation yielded 0.99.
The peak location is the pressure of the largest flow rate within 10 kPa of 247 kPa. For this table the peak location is 242 kPa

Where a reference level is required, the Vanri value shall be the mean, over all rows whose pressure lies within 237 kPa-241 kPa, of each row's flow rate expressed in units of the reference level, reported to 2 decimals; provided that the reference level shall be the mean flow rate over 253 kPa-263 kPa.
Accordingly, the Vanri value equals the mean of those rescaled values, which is 0.99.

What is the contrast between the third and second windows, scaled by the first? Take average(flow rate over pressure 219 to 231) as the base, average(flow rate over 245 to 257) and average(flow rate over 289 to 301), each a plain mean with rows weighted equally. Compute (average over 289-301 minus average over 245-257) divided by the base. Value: 0.02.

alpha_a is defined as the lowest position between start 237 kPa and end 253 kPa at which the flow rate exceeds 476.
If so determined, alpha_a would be 242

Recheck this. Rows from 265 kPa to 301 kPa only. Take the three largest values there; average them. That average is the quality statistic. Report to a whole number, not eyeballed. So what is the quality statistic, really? 483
